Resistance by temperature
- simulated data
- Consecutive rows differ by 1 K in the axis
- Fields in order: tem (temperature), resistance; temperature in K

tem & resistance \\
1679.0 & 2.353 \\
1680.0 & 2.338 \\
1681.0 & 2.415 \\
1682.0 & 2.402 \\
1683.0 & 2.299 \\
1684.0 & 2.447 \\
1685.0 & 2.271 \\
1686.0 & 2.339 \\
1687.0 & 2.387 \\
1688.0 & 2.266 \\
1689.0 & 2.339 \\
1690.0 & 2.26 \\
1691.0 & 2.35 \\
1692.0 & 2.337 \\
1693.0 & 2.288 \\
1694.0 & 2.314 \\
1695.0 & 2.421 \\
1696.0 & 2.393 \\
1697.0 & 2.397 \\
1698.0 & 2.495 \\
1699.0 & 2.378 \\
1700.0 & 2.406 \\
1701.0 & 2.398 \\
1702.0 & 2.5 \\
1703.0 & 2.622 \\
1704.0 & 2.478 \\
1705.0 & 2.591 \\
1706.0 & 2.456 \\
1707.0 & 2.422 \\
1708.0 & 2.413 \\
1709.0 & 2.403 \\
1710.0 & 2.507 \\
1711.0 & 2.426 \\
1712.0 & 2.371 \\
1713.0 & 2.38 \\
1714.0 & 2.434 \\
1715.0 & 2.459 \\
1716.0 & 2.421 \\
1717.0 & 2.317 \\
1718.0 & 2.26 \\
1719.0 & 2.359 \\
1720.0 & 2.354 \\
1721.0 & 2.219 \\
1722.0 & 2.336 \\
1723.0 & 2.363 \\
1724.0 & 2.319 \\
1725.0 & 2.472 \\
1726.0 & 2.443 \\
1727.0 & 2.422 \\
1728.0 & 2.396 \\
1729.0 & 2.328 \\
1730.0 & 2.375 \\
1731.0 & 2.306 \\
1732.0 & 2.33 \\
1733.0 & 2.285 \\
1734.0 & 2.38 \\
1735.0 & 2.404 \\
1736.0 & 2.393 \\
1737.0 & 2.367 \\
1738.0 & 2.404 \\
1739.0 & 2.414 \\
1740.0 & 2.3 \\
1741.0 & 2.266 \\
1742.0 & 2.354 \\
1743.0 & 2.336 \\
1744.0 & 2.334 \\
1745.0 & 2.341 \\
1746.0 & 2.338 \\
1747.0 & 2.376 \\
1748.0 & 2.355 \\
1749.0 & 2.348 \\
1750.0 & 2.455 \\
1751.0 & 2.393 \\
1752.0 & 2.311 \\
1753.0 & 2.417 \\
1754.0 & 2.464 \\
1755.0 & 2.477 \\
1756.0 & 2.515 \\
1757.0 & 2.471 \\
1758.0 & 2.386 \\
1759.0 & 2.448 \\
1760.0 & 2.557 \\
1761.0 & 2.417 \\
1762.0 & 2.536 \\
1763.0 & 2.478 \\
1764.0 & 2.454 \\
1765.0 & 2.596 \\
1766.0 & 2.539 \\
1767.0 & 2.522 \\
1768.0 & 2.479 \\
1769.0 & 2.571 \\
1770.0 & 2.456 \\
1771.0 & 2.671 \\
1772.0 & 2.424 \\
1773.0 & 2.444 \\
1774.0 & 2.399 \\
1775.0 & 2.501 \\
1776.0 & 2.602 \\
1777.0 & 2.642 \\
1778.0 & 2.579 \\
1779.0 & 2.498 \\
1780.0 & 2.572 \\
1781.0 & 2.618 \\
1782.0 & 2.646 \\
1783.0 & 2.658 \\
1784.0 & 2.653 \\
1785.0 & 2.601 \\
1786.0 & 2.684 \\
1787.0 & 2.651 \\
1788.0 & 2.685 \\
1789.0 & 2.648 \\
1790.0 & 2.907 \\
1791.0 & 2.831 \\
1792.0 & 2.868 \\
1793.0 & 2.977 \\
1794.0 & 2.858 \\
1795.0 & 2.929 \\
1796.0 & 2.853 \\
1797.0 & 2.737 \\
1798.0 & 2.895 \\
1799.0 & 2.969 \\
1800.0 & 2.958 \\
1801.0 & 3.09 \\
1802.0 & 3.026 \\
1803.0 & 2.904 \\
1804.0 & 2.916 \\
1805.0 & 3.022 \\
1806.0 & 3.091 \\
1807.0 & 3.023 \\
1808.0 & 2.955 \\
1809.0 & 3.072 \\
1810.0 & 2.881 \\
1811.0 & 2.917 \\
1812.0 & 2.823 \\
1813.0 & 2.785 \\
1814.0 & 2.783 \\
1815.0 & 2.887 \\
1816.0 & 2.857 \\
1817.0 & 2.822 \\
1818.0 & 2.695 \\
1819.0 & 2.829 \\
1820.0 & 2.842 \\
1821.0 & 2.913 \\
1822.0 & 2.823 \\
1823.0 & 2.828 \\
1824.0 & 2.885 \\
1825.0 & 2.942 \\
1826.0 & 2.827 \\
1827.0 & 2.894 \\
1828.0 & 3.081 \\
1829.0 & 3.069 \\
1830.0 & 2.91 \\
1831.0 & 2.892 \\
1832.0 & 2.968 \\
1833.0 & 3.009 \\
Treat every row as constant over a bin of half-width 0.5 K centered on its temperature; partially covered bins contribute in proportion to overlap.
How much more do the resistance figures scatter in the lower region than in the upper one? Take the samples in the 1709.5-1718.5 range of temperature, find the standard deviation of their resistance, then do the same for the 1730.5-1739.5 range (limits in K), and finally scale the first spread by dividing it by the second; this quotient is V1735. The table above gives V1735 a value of 1.60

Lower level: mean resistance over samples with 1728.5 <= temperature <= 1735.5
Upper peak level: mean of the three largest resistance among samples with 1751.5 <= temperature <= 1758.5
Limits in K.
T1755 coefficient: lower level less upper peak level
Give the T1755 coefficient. -0.14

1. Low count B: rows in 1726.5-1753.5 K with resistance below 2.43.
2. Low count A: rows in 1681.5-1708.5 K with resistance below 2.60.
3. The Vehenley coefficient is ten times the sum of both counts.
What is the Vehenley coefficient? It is 520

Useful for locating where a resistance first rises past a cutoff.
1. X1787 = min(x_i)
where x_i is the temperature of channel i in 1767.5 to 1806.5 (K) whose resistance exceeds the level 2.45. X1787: 1768.0 K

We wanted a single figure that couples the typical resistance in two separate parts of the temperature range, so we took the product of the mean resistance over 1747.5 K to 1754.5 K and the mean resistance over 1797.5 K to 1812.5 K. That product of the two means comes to 7.1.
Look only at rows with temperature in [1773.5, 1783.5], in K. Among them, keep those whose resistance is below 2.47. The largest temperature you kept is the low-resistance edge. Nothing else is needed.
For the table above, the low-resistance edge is 1774.0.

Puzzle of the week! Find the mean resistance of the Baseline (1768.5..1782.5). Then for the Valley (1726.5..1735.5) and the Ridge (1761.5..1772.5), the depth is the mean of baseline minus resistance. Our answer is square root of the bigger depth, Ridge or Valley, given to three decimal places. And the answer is 0.431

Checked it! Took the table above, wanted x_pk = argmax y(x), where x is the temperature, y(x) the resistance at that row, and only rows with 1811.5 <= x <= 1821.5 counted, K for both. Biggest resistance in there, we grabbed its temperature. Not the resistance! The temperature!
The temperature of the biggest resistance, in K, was 1821.0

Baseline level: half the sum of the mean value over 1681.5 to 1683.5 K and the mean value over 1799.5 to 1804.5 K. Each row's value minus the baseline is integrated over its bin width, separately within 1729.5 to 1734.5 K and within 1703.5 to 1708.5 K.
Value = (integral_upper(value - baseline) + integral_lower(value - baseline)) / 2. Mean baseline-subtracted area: -1.3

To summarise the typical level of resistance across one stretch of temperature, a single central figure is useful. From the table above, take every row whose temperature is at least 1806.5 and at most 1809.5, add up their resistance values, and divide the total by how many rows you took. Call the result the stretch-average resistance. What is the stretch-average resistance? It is 3.02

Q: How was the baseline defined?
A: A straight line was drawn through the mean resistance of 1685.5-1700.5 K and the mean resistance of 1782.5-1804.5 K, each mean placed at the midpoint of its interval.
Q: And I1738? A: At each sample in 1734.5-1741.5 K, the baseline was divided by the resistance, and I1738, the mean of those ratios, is 1.09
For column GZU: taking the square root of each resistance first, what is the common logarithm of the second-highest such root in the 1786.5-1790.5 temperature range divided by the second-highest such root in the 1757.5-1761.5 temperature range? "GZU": 0.020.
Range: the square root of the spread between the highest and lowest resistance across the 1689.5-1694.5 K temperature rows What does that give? 0.30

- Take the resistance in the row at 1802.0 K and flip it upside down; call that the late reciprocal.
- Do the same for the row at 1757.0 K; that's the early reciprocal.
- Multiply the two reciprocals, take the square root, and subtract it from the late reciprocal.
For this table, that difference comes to -0.035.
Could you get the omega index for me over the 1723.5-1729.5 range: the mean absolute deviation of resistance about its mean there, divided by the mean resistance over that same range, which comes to 0.020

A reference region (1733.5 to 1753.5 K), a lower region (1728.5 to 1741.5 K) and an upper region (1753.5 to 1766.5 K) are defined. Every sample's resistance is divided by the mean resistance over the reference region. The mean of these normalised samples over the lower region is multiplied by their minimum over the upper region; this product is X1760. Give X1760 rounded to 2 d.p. 1.00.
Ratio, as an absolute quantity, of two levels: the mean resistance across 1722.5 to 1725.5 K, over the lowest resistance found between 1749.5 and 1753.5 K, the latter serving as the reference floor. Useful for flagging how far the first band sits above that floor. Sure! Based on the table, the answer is 1.03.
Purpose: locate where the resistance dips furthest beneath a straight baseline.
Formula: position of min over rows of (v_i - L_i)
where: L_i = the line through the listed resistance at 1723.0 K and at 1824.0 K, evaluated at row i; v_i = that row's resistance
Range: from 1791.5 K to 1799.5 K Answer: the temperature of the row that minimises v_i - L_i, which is 1797.0 K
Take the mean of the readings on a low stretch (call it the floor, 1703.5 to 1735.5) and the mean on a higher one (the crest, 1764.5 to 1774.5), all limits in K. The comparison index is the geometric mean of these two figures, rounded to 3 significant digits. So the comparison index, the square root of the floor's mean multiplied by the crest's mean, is 2.45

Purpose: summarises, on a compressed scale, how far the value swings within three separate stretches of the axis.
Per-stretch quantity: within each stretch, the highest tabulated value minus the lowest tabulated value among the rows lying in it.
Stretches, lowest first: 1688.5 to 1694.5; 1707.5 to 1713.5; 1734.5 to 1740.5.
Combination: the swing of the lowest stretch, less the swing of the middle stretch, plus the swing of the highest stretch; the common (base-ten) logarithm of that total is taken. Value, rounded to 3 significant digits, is -1.17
